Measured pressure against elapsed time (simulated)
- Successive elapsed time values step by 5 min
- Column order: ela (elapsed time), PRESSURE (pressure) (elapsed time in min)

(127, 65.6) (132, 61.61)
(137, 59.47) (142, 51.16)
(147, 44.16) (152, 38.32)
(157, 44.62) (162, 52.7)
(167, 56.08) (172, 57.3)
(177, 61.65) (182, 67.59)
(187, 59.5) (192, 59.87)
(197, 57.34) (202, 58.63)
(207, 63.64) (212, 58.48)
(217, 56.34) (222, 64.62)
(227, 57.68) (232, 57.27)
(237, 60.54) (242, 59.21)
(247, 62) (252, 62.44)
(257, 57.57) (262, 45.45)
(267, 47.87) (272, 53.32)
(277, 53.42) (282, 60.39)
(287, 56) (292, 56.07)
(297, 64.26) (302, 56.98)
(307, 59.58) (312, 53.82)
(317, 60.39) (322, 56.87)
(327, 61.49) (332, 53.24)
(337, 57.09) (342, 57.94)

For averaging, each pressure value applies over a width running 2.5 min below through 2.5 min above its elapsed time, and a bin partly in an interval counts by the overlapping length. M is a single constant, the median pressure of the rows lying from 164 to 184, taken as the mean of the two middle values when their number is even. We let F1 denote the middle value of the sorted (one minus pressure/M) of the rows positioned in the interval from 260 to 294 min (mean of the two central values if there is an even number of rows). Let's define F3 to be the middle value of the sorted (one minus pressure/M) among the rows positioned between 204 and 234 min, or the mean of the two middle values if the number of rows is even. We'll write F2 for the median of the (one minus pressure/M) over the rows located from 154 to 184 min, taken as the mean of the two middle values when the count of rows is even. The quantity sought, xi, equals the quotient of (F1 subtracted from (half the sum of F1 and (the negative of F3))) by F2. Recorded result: -1.3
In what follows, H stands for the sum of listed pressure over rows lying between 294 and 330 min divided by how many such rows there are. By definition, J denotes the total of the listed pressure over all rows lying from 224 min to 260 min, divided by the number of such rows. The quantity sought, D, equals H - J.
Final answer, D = 0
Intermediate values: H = 59.1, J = 60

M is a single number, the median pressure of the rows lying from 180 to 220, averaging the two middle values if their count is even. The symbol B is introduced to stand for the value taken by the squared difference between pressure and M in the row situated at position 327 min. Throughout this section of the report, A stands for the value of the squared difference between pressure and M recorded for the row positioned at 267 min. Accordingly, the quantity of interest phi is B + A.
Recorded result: 131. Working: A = 125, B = 6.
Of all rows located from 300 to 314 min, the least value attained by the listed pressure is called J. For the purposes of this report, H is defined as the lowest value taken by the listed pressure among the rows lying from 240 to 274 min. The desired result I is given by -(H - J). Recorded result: 8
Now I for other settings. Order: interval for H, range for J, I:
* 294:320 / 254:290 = -8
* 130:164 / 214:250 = 18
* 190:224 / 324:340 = -3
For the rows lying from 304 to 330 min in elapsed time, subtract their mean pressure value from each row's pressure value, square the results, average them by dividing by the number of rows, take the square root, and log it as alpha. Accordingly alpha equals 2.8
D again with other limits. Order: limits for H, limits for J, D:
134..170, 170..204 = -11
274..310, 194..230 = -1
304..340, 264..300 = 2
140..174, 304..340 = -8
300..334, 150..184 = 3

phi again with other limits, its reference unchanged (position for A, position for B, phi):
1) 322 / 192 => 5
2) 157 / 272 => 242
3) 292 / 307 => 9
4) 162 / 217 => 48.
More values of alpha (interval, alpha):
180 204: 3.6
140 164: 5.2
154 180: 5.7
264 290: 4.1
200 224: 3.2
